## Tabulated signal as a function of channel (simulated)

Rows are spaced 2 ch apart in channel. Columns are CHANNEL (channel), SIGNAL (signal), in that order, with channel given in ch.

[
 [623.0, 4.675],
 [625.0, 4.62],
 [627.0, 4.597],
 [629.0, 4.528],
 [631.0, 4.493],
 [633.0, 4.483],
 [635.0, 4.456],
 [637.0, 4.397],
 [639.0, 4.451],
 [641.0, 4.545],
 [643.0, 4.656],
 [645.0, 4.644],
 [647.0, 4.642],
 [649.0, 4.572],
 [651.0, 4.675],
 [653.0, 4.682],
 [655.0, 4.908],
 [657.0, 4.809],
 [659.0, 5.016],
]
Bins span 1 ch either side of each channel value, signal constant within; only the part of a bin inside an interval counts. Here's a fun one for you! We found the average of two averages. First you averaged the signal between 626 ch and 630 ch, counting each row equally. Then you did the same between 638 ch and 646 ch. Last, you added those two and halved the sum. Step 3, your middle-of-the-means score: 4.57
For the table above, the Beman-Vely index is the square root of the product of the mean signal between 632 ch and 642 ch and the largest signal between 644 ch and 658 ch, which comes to 4.68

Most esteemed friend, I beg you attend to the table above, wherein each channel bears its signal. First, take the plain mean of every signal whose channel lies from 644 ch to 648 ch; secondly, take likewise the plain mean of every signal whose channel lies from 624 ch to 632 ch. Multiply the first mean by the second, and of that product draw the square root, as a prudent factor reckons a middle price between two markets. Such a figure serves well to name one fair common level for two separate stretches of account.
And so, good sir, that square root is 4.60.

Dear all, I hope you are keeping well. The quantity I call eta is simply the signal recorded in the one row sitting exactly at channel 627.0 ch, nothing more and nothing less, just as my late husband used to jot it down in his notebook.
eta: 4.597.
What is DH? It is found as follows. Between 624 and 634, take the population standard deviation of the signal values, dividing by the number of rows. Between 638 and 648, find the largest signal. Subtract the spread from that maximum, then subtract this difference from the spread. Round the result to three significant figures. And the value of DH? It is -4.55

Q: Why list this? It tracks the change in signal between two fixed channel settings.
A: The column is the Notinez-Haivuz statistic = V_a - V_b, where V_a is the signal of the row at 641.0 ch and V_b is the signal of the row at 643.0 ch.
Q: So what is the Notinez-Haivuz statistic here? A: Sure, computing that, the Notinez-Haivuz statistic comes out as -0.11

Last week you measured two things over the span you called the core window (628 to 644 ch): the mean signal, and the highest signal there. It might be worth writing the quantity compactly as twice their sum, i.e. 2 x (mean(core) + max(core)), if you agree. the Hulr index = 18.3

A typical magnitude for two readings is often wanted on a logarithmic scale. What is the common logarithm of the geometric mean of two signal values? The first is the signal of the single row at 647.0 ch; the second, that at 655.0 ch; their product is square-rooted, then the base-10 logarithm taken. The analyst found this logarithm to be 0.679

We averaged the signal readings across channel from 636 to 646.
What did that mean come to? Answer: 4.54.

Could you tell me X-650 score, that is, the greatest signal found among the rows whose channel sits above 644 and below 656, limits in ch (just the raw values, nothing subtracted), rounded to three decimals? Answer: 4.908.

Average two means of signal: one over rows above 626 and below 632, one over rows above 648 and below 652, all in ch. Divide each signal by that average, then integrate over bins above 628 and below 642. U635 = 13.7 ch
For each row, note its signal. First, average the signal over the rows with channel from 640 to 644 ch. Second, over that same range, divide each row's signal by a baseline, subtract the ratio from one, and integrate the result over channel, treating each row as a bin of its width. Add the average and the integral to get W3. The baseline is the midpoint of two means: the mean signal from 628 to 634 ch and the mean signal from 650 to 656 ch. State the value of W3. 4.62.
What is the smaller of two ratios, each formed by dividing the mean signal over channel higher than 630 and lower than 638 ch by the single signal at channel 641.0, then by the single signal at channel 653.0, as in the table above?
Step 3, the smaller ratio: 0.952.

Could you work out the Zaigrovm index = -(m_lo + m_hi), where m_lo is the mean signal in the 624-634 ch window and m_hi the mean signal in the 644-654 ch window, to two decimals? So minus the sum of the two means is -9.19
